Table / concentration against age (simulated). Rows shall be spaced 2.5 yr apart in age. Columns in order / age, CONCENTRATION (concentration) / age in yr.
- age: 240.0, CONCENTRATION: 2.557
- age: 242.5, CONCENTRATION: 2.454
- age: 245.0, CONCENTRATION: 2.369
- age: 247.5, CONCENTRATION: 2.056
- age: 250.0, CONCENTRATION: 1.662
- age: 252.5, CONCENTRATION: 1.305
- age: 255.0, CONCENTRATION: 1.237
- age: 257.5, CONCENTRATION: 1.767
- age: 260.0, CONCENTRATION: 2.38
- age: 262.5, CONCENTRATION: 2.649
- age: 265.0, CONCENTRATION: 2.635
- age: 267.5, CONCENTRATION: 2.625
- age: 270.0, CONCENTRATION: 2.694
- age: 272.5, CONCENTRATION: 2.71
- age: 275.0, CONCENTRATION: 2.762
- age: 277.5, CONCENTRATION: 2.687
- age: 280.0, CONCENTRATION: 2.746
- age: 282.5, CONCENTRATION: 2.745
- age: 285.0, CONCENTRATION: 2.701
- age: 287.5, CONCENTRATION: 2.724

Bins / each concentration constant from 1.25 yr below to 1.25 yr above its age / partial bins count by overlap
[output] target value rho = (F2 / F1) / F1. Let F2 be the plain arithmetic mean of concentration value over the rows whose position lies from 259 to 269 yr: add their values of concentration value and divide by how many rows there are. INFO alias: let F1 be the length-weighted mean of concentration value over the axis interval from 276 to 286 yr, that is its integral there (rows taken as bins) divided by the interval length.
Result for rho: 0.3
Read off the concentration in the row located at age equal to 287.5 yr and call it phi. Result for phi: 2.724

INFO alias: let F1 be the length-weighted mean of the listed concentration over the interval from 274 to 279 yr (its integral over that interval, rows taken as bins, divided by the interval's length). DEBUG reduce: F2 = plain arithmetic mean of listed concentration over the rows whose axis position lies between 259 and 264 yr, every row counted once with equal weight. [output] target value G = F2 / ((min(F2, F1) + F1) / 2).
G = 1.0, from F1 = 2.72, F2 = 2.51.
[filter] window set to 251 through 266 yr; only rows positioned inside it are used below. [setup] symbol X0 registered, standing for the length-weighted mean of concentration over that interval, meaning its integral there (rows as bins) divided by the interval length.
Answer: 2.0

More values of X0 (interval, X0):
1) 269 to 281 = 2.7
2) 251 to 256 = 1.3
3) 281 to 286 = 2.7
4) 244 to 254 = 1.8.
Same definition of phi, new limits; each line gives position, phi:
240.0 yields 2.557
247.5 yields 2.056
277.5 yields 2.687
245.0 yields 2.369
